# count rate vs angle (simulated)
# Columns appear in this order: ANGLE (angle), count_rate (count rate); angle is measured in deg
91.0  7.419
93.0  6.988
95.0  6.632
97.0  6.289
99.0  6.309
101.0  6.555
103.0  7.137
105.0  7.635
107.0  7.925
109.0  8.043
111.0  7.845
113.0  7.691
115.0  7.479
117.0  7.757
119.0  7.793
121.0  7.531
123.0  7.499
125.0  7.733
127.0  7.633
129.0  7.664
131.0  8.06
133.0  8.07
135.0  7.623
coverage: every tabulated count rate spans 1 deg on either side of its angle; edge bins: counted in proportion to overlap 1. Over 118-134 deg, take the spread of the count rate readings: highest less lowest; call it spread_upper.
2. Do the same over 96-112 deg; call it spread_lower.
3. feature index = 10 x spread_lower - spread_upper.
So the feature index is 17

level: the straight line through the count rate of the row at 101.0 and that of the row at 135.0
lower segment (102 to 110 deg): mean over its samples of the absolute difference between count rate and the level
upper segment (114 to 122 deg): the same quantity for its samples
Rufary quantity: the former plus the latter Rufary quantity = 1.52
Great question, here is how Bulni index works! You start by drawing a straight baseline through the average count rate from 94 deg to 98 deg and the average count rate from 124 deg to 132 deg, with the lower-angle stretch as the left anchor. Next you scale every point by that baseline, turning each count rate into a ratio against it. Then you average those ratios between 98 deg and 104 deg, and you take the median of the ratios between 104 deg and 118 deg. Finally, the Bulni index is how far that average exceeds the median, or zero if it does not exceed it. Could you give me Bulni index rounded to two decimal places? 0.00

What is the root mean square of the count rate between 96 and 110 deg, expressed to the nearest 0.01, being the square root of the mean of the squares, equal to 7.16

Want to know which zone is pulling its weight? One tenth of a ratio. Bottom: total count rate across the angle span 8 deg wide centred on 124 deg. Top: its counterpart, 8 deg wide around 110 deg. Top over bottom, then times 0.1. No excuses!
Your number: 0.104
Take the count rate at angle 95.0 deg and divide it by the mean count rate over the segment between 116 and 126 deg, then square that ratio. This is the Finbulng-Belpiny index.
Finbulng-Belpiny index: 0.75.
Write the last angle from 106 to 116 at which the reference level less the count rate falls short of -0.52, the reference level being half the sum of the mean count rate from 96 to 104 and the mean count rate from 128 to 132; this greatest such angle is 111.0 deg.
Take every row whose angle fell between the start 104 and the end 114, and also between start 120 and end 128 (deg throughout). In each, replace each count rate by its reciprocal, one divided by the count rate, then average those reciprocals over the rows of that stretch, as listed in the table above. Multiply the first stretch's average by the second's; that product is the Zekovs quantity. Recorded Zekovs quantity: 0.0168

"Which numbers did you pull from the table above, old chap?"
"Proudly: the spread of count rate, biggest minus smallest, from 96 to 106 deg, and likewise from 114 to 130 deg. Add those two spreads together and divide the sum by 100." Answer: 0.017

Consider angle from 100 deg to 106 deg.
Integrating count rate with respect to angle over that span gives 42.7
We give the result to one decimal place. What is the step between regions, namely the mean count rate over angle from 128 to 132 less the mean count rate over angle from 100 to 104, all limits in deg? 1.0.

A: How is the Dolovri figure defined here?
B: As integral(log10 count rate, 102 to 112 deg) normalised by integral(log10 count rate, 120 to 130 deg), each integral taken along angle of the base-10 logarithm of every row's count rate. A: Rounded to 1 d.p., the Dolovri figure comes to 1.0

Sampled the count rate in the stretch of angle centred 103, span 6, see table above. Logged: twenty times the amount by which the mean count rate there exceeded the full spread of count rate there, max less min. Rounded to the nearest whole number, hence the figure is 121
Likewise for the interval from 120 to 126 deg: 147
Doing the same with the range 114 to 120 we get 147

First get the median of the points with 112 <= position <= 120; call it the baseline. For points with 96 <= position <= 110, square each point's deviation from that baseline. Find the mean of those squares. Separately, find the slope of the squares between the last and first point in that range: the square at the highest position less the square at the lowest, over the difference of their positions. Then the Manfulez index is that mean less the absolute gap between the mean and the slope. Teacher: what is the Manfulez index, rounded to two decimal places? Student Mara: -0.16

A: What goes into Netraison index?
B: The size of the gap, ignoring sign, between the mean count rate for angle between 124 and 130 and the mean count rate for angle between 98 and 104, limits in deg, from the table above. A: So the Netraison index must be 1.0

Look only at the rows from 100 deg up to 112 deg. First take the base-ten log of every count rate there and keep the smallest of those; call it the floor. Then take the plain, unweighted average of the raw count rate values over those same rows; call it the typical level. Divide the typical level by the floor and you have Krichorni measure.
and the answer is 9.21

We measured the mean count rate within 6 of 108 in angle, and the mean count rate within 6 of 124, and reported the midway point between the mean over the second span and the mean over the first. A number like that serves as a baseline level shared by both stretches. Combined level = 7.68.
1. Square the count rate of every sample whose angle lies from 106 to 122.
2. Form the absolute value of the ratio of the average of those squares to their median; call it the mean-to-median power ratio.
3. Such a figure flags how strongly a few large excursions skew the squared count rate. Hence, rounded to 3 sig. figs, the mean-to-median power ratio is 0.996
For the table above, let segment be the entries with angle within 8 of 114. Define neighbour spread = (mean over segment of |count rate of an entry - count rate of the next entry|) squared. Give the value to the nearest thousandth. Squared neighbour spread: 0.032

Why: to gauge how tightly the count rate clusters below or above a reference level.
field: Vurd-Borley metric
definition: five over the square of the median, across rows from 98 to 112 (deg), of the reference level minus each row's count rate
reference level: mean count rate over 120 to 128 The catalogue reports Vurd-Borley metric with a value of 3858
